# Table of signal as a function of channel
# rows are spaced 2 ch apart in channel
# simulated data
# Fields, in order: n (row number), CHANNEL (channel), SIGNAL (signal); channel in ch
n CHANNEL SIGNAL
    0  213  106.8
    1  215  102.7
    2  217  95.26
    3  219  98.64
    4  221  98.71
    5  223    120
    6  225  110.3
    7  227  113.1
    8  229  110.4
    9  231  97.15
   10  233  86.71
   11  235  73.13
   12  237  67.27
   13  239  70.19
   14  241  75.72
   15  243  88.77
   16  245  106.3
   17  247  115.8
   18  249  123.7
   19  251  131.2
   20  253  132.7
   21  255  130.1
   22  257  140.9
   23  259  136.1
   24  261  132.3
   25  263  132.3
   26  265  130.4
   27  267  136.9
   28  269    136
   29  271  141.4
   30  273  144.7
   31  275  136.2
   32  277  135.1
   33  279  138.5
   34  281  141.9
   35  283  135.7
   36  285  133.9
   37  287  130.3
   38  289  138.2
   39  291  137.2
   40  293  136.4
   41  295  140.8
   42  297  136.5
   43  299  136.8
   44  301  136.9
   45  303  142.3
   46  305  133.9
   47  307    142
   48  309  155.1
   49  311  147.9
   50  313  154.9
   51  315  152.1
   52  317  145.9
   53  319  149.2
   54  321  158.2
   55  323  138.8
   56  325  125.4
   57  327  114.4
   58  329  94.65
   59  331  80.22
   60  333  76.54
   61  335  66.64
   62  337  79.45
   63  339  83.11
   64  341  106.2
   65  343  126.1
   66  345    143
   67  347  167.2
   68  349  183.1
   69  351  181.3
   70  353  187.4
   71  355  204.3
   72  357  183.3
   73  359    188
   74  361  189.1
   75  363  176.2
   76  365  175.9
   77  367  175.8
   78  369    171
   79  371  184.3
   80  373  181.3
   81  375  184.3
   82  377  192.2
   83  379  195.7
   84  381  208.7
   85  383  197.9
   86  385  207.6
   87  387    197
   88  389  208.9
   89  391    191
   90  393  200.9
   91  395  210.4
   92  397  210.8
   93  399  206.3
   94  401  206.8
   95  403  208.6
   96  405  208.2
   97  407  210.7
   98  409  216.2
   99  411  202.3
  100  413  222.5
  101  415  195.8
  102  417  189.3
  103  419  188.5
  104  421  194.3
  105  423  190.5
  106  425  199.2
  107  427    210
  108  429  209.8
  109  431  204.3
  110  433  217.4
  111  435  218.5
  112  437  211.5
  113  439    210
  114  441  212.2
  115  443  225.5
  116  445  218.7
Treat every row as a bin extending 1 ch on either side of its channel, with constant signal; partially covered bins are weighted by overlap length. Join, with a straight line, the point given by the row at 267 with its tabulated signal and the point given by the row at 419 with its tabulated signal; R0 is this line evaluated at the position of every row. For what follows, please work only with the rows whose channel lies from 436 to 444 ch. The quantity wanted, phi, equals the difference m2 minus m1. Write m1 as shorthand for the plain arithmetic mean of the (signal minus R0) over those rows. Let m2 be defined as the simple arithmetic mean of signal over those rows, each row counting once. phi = 196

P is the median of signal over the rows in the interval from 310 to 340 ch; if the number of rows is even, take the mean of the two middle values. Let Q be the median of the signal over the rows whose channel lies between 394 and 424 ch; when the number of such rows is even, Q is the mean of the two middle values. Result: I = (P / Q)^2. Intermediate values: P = 125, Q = 207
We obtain 0.4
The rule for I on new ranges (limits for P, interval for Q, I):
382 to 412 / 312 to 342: 3.3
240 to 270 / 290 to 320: 0.9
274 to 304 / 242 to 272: 1.1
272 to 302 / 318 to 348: 1.4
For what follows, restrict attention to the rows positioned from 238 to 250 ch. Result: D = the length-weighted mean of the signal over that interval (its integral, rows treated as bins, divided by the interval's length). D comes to 97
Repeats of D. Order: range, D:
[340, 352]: 151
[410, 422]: 199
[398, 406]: 207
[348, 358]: 188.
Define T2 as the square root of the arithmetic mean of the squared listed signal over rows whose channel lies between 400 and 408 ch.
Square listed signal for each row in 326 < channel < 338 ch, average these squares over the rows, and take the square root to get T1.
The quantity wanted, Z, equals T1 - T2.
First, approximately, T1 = 87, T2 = 209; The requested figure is -122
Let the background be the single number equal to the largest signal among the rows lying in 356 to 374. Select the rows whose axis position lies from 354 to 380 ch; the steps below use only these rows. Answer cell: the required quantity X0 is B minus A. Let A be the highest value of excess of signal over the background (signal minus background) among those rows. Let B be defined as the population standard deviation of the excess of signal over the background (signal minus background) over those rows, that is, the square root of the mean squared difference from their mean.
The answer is -6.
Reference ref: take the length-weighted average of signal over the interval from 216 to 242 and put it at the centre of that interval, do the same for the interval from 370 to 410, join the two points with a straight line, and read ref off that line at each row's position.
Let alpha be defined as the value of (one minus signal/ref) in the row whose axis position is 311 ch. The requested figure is 0.00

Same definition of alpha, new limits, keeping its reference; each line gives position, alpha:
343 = 0.26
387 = 0.01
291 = -0.02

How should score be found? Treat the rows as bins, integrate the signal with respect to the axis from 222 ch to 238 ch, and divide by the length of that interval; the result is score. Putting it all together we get 97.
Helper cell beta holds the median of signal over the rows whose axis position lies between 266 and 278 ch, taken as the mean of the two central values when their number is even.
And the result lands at 137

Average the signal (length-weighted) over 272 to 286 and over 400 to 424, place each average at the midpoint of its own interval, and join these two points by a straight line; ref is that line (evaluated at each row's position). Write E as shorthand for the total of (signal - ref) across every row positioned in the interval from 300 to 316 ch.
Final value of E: -52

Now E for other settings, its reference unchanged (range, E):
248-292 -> 36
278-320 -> -136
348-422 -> 219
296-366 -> -755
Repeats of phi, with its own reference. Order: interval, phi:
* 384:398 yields 179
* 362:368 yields 170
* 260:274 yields 137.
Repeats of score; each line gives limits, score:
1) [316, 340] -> 109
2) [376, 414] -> 205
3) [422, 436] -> 207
